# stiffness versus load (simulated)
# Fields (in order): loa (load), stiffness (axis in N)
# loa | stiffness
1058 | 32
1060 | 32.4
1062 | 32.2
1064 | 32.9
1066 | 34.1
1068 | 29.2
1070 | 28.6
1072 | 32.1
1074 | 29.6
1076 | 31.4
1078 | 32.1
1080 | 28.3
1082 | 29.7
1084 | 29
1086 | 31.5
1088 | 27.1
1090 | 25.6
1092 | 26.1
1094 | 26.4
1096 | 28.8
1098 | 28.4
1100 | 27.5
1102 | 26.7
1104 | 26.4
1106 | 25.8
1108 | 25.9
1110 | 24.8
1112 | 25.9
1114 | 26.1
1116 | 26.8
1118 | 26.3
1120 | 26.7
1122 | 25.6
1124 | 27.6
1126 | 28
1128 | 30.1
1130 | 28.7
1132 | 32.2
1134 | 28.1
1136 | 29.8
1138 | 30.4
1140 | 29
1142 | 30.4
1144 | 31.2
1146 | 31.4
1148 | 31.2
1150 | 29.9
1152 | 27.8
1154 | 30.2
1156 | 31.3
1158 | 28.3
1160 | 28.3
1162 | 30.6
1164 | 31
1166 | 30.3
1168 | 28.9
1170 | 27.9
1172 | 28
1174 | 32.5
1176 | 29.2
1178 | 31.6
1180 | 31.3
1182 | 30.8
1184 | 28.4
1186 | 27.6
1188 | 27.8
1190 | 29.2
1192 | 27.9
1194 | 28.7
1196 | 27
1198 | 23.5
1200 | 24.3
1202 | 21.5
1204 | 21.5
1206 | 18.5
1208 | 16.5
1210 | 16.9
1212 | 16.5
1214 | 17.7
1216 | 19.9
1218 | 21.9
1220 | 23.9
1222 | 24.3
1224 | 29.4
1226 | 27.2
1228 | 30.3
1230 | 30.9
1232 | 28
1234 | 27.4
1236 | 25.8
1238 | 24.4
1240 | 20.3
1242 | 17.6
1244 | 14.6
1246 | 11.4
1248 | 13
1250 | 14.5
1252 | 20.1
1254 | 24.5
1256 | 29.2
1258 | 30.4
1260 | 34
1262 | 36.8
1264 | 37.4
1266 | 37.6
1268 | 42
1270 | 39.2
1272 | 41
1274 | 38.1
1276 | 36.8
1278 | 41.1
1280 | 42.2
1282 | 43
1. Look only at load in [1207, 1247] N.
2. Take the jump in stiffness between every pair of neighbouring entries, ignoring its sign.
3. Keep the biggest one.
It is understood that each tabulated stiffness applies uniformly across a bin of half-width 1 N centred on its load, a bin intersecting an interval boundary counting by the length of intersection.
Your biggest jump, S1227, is 5.1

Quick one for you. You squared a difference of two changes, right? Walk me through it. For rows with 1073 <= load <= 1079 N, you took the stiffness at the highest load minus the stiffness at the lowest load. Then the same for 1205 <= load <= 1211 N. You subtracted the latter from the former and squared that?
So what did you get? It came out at 17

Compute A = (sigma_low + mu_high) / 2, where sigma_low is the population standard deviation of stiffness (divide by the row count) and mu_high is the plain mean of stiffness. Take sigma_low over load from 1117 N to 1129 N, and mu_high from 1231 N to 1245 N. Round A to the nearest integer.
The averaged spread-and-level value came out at 12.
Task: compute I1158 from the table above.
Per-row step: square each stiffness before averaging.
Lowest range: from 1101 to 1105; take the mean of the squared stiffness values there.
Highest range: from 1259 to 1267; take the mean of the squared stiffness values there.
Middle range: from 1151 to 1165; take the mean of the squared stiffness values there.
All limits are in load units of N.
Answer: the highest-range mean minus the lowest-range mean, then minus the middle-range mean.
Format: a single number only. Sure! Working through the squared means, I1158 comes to -255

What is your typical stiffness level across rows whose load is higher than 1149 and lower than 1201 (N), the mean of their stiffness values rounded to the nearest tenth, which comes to 28.9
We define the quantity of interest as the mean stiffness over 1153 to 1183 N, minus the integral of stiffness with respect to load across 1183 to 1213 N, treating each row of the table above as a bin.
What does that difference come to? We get -682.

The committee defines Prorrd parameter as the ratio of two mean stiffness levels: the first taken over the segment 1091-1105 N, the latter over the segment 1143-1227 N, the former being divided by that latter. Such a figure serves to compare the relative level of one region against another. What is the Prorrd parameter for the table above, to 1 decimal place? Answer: 1.0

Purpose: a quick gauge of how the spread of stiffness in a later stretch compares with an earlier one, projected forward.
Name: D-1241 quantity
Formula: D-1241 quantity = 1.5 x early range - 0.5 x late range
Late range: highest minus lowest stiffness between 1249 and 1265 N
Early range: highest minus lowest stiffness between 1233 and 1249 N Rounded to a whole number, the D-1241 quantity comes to 13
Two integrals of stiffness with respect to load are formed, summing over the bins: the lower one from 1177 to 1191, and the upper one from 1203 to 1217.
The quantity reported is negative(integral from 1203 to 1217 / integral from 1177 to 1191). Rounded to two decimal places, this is -0.62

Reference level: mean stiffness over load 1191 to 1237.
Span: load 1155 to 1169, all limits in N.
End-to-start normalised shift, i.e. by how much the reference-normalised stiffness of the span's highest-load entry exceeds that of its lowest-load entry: -0.1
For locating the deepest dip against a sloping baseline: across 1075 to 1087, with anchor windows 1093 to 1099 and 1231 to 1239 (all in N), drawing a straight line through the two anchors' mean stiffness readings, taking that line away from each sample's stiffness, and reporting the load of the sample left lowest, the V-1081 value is 1080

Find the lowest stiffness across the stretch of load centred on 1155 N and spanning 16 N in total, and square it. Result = 773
